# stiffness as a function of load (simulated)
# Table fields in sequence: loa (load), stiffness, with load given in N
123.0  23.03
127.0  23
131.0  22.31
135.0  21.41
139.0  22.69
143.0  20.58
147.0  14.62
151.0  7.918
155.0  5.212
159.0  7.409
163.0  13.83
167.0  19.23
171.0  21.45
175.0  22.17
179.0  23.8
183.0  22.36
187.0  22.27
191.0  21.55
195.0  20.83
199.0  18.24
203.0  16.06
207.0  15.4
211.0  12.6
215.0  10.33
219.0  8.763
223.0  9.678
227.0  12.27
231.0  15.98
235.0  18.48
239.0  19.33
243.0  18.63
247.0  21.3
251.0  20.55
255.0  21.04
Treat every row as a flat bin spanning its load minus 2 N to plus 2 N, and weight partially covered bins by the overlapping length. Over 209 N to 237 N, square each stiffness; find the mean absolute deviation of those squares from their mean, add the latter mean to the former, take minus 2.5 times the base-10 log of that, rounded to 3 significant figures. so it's -5.96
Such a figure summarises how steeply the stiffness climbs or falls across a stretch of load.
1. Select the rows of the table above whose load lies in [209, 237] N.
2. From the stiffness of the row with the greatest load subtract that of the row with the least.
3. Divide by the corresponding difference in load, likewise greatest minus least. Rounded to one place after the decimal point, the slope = 0.2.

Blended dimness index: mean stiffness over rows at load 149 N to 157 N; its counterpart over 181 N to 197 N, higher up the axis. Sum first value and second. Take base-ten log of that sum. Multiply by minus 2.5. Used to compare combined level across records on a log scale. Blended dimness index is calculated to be -3.63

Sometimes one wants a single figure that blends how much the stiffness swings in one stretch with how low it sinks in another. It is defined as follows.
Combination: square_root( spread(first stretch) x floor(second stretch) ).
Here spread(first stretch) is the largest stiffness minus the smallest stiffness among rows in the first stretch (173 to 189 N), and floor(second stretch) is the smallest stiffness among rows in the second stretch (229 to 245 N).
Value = 5.1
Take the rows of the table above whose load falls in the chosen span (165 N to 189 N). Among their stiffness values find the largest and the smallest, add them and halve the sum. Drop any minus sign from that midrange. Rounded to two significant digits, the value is 22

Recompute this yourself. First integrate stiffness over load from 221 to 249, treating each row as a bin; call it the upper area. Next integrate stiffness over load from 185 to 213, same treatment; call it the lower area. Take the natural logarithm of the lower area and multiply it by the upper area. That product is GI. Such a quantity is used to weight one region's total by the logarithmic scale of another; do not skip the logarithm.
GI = 2882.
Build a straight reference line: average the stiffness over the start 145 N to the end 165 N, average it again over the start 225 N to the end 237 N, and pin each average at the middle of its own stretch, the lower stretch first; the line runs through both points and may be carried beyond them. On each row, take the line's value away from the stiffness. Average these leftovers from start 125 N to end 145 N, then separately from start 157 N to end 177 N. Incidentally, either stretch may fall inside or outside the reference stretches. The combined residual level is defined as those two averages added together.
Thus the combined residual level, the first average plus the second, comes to 20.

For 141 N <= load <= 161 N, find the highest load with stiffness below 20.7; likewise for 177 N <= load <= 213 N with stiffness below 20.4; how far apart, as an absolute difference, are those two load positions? 52 N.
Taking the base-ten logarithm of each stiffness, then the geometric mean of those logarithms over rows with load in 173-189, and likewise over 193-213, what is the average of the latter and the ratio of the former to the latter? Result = 1.165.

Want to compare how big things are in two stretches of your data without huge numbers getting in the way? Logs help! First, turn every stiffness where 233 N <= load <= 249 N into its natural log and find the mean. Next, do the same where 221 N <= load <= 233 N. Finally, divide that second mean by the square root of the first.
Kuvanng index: 1.46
